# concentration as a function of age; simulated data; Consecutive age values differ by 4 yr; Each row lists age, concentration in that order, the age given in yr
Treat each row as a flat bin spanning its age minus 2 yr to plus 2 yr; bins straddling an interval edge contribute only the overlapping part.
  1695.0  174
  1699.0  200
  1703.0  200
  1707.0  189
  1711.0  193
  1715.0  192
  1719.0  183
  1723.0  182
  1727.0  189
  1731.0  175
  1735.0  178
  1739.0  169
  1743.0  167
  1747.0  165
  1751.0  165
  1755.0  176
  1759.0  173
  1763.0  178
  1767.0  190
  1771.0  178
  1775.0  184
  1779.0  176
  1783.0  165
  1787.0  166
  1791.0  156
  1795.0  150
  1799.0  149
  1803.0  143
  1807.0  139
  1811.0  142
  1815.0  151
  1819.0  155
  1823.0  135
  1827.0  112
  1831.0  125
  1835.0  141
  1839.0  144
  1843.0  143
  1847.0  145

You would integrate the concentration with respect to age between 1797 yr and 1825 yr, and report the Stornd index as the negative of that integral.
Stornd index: -4056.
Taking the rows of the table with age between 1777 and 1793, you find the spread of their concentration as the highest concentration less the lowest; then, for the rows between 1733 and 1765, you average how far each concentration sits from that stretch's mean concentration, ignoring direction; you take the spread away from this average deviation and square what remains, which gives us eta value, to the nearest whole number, 229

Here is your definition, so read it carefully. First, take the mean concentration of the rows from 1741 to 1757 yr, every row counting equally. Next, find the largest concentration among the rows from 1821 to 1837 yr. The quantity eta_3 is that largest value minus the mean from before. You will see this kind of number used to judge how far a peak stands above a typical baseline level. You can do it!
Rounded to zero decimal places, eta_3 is -27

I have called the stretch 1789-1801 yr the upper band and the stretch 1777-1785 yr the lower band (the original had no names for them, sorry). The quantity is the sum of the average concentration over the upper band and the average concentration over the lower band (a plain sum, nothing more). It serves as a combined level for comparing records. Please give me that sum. 322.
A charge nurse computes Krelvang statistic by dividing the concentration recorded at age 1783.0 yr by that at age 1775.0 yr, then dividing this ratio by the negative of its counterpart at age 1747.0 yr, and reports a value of -0.0054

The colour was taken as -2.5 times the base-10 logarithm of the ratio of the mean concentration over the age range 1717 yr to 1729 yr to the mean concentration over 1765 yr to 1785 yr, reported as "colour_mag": -0.04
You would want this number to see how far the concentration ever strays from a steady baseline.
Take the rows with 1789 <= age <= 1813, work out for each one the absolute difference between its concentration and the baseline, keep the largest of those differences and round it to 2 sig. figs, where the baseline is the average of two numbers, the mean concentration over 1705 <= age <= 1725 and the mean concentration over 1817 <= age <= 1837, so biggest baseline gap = 22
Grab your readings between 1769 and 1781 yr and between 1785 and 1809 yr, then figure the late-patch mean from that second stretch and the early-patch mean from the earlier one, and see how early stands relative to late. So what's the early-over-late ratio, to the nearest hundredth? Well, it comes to 1.19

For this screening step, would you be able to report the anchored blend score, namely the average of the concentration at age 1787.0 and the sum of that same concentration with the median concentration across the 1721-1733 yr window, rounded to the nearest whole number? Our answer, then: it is 257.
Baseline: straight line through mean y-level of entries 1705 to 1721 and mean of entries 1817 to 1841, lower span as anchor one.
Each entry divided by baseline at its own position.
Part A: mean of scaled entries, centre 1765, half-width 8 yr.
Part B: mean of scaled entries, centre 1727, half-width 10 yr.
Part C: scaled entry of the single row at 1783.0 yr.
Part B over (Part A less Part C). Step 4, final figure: 27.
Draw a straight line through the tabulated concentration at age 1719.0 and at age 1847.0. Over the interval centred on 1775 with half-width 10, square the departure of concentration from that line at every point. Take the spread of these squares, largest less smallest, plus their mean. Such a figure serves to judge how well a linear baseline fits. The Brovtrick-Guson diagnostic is 648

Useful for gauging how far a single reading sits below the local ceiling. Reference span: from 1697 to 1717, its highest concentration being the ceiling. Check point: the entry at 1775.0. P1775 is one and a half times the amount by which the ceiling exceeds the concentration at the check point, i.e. 24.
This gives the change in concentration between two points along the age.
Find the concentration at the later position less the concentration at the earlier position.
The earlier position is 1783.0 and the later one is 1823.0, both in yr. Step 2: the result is -30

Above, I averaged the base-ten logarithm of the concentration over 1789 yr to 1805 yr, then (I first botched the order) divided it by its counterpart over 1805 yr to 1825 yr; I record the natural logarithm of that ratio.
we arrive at 0.007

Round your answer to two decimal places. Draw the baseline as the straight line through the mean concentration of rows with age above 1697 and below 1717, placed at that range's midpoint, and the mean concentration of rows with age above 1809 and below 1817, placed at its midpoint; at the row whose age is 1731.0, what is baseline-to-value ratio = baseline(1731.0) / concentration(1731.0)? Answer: 1.05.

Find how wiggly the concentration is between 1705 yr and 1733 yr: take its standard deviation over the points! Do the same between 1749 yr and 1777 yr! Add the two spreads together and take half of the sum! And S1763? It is 7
